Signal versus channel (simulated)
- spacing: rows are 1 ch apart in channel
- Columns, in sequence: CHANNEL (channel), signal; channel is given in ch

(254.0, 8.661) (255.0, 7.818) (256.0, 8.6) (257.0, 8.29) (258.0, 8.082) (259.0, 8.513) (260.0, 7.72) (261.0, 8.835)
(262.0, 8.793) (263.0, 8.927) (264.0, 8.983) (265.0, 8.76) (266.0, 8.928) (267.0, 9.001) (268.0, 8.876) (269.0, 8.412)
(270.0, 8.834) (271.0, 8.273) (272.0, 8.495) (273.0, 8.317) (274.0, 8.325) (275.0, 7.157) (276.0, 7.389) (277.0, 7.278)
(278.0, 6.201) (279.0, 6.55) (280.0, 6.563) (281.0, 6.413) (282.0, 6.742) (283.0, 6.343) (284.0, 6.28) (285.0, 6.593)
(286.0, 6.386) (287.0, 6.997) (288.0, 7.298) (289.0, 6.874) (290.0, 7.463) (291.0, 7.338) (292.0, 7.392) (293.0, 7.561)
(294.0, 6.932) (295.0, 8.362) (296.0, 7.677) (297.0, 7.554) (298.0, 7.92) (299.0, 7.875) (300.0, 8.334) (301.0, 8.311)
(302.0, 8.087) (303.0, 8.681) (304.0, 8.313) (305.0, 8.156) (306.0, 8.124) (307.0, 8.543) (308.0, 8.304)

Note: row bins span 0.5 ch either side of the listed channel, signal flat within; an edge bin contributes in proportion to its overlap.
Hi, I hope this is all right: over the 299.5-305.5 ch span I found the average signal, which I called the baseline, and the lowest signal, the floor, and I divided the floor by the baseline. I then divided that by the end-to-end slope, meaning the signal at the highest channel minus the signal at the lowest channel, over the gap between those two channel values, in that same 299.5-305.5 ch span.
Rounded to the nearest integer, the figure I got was -27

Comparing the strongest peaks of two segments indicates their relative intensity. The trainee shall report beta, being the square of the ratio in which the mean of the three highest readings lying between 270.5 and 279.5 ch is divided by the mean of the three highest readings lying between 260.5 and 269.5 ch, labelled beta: 0.87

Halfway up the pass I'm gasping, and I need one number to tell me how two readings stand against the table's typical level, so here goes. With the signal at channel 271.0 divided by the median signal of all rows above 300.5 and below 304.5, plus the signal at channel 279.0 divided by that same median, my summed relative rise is 1.8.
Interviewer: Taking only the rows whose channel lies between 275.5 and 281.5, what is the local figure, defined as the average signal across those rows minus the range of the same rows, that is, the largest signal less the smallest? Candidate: 5.5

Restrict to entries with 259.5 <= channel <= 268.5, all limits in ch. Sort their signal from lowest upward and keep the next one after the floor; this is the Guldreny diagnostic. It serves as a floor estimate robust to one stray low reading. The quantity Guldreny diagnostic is 8.76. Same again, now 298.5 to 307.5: 8.087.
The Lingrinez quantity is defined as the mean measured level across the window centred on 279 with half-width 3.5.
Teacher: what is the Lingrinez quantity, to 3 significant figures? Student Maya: 6.73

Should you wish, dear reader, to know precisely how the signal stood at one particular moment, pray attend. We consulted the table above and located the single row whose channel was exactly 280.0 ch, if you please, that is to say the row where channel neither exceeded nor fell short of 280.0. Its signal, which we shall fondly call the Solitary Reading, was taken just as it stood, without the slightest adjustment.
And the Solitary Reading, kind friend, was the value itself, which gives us 6.563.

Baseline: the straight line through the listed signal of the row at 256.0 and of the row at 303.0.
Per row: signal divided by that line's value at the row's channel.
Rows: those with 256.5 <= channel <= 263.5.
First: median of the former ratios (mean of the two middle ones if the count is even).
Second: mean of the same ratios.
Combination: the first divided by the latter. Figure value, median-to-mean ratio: 1.01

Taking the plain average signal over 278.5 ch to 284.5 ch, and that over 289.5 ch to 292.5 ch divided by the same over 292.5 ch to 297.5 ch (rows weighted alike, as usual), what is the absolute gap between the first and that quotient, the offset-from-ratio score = 5.5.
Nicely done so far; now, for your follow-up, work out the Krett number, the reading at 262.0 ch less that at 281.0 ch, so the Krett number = 2.4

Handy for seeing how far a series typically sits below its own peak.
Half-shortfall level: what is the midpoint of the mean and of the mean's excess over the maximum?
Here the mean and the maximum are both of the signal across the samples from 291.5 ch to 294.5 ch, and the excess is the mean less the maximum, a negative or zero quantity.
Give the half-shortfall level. 3.51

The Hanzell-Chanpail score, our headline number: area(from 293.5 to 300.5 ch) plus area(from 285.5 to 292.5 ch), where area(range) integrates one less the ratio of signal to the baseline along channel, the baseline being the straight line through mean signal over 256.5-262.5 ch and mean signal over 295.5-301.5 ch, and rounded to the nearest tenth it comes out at 1.0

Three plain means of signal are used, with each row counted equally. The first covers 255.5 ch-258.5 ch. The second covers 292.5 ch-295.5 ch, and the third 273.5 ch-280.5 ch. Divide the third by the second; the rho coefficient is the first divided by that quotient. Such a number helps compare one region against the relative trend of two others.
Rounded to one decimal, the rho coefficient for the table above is 9.0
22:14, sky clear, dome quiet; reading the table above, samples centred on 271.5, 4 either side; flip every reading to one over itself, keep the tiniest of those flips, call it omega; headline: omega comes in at 0.113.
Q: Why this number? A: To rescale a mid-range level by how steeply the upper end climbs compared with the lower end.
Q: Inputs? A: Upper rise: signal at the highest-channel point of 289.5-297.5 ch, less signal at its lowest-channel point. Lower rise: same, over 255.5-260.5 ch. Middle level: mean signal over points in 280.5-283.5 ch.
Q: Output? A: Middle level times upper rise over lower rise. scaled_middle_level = -0.7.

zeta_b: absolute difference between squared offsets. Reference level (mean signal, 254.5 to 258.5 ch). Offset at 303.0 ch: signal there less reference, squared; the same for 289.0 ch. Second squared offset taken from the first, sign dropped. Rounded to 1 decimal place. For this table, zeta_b 1.5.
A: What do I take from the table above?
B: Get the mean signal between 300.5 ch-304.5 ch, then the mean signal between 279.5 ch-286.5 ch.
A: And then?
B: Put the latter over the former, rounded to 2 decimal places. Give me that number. 0.78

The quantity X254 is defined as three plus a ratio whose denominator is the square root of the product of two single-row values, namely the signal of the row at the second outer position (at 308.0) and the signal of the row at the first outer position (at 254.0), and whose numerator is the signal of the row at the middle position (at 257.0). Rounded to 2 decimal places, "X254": 3.98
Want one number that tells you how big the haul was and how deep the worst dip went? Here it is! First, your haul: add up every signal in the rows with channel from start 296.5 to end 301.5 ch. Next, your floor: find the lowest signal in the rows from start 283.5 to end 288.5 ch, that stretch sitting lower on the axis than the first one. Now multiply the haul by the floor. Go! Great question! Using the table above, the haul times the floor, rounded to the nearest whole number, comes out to 251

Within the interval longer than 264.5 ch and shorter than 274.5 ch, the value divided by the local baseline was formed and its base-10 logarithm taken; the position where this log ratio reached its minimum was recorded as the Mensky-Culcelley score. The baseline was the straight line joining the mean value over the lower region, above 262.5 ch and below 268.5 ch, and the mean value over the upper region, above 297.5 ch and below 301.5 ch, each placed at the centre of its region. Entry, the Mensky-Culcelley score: 271.0 ch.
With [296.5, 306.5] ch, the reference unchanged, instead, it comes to 297.0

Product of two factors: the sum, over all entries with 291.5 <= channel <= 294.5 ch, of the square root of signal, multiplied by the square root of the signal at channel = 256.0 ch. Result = 23.8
